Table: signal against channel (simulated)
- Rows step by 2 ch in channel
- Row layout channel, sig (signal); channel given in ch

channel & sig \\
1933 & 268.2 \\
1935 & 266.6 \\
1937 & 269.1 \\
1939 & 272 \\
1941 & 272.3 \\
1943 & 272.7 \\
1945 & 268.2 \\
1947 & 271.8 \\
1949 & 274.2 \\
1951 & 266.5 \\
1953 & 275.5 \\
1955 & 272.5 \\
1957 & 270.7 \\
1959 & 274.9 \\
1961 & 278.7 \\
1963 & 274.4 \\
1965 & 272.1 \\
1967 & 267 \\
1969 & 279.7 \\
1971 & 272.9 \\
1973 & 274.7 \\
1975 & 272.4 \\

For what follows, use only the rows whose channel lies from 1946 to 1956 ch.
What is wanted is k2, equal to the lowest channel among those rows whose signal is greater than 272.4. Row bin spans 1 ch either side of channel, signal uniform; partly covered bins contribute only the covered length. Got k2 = 1949 ch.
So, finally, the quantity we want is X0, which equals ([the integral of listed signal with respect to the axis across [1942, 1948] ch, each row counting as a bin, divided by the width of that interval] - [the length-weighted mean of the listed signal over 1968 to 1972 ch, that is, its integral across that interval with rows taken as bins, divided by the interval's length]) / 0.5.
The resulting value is -11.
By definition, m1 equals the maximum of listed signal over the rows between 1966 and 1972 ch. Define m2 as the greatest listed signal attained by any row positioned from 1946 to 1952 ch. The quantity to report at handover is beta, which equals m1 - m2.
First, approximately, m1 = 279.7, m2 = 274.2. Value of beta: 5.5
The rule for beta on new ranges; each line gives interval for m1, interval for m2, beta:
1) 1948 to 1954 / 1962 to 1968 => 1.1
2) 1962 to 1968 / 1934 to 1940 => 2.4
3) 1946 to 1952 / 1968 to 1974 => -5.5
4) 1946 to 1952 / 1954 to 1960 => -0.7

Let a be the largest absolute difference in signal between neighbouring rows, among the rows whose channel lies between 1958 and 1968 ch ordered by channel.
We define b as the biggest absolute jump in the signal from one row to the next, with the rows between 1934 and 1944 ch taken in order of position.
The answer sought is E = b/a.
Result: 0.57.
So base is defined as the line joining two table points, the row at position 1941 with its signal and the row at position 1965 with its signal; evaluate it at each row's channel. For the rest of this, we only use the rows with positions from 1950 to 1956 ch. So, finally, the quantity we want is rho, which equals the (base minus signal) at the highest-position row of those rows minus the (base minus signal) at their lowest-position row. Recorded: -6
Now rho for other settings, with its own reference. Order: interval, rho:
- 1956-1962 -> -8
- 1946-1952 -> 5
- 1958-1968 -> 8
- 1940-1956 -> 0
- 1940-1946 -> 4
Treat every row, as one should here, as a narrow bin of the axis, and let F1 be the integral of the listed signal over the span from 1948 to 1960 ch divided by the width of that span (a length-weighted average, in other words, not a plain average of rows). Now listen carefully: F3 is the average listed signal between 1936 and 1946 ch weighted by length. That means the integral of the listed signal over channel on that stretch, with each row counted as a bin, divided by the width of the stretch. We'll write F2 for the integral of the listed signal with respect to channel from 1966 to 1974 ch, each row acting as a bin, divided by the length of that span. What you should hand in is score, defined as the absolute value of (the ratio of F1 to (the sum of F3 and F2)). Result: 0.500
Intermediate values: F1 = 272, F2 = 274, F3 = 270.9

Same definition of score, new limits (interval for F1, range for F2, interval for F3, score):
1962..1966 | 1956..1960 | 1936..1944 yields 0.502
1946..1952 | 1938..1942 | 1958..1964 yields 0.494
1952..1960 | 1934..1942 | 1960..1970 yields 0.502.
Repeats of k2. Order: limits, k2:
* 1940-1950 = 1943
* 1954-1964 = 1955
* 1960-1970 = 1961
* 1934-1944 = 1943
